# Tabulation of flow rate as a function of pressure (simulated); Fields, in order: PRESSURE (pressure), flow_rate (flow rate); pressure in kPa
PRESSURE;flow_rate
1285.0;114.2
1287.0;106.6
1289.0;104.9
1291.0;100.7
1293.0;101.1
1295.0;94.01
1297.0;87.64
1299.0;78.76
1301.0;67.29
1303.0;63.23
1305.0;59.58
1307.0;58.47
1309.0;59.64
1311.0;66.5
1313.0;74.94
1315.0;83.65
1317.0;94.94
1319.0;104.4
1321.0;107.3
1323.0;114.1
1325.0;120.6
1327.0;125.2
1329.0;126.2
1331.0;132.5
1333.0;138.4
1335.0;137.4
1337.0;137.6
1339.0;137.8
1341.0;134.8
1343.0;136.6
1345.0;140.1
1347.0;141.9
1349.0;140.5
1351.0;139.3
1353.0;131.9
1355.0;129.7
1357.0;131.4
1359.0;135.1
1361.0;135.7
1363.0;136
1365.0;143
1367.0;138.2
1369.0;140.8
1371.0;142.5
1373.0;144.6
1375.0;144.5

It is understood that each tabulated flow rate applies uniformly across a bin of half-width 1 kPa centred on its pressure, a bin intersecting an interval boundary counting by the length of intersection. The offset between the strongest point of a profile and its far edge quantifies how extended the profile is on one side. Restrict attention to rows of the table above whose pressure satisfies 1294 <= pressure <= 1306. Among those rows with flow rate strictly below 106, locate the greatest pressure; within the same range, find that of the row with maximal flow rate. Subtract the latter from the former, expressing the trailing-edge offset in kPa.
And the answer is 10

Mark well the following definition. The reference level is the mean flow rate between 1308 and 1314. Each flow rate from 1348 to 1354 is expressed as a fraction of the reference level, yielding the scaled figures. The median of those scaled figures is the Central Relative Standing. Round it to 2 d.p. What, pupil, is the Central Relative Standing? 2.08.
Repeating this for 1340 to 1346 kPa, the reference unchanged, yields 2.04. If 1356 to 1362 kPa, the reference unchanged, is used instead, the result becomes 2.02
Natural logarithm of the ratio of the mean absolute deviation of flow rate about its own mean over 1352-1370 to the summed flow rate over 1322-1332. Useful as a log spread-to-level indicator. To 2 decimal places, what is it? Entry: -5.22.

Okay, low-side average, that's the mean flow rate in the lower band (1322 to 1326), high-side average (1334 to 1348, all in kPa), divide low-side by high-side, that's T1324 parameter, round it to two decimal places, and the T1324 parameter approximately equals 0.85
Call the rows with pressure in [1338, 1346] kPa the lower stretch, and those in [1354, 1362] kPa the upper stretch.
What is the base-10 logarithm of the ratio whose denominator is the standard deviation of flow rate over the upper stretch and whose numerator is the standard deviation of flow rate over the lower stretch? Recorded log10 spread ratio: -0.1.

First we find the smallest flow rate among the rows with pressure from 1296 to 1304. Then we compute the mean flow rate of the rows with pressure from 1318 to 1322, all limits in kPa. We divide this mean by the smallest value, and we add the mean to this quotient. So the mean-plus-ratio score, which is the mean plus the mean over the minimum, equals 108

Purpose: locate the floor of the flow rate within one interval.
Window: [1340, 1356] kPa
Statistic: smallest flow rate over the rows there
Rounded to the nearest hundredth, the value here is 129.70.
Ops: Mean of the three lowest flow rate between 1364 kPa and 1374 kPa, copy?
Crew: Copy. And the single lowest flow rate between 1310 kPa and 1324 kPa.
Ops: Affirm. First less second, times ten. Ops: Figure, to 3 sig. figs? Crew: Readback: 740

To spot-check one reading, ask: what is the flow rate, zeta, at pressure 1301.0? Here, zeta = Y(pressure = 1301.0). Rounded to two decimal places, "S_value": 67.29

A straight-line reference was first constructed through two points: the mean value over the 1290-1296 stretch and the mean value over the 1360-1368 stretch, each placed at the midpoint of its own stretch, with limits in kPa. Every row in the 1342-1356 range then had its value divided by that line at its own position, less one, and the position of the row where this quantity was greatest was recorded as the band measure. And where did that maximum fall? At 1347.0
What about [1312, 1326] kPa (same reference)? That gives 1325.0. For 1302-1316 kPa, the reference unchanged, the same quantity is 1315.0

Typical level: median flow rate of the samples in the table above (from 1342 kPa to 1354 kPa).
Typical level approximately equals 140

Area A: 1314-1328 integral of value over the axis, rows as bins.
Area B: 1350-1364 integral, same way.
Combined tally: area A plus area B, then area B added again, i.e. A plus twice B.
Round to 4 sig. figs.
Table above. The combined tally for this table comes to 5257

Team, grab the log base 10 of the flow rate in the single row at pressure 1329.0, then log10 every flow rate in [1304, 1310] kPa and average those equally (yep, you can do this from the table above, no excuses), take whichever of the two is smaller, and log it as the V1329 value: 1.77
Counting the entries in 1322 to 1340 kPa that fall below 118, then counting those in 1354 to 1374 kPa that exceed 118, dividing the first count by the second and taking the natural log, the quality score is -2.3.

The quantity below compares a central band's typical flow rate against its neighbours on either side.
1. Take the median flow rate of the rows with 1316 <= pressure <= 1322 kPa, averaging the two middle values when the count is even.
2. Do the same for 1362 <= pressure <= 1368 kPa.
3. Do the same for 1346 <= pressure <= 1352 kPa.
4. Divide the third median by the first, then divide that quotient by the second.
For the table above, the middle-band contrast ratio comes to 0.0097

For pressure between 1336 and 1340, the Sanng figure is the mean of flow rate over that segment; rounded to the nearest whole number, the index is 138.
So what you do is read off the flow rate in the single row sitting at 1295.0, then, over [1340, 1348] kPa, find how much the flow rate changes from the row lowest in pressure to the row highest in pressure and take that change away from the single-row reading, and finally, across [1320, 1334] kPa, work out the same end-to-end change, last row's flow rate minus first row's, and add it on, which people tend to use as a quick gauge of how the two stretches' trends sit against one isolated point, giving 118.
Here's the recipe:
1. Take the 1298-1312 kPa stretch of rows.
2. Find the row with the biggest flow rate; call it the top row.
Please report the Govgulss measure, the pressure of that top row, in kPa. 1299.0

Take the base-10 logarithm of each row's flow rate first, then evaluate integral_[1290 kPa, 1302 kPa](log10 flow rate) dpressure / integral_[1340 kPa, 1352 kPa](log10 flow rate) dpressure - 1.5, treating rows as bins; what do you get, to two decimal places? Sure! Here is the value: -0.59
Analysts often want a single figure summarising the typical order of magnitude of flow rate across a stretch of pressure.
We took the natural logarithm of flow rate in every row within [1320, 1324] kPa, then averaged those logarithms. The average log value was 4.71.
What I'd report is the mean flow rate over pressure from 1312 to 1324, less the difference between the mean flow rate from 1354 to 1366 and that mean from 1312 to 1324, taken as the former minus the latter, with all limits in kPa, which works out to 58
